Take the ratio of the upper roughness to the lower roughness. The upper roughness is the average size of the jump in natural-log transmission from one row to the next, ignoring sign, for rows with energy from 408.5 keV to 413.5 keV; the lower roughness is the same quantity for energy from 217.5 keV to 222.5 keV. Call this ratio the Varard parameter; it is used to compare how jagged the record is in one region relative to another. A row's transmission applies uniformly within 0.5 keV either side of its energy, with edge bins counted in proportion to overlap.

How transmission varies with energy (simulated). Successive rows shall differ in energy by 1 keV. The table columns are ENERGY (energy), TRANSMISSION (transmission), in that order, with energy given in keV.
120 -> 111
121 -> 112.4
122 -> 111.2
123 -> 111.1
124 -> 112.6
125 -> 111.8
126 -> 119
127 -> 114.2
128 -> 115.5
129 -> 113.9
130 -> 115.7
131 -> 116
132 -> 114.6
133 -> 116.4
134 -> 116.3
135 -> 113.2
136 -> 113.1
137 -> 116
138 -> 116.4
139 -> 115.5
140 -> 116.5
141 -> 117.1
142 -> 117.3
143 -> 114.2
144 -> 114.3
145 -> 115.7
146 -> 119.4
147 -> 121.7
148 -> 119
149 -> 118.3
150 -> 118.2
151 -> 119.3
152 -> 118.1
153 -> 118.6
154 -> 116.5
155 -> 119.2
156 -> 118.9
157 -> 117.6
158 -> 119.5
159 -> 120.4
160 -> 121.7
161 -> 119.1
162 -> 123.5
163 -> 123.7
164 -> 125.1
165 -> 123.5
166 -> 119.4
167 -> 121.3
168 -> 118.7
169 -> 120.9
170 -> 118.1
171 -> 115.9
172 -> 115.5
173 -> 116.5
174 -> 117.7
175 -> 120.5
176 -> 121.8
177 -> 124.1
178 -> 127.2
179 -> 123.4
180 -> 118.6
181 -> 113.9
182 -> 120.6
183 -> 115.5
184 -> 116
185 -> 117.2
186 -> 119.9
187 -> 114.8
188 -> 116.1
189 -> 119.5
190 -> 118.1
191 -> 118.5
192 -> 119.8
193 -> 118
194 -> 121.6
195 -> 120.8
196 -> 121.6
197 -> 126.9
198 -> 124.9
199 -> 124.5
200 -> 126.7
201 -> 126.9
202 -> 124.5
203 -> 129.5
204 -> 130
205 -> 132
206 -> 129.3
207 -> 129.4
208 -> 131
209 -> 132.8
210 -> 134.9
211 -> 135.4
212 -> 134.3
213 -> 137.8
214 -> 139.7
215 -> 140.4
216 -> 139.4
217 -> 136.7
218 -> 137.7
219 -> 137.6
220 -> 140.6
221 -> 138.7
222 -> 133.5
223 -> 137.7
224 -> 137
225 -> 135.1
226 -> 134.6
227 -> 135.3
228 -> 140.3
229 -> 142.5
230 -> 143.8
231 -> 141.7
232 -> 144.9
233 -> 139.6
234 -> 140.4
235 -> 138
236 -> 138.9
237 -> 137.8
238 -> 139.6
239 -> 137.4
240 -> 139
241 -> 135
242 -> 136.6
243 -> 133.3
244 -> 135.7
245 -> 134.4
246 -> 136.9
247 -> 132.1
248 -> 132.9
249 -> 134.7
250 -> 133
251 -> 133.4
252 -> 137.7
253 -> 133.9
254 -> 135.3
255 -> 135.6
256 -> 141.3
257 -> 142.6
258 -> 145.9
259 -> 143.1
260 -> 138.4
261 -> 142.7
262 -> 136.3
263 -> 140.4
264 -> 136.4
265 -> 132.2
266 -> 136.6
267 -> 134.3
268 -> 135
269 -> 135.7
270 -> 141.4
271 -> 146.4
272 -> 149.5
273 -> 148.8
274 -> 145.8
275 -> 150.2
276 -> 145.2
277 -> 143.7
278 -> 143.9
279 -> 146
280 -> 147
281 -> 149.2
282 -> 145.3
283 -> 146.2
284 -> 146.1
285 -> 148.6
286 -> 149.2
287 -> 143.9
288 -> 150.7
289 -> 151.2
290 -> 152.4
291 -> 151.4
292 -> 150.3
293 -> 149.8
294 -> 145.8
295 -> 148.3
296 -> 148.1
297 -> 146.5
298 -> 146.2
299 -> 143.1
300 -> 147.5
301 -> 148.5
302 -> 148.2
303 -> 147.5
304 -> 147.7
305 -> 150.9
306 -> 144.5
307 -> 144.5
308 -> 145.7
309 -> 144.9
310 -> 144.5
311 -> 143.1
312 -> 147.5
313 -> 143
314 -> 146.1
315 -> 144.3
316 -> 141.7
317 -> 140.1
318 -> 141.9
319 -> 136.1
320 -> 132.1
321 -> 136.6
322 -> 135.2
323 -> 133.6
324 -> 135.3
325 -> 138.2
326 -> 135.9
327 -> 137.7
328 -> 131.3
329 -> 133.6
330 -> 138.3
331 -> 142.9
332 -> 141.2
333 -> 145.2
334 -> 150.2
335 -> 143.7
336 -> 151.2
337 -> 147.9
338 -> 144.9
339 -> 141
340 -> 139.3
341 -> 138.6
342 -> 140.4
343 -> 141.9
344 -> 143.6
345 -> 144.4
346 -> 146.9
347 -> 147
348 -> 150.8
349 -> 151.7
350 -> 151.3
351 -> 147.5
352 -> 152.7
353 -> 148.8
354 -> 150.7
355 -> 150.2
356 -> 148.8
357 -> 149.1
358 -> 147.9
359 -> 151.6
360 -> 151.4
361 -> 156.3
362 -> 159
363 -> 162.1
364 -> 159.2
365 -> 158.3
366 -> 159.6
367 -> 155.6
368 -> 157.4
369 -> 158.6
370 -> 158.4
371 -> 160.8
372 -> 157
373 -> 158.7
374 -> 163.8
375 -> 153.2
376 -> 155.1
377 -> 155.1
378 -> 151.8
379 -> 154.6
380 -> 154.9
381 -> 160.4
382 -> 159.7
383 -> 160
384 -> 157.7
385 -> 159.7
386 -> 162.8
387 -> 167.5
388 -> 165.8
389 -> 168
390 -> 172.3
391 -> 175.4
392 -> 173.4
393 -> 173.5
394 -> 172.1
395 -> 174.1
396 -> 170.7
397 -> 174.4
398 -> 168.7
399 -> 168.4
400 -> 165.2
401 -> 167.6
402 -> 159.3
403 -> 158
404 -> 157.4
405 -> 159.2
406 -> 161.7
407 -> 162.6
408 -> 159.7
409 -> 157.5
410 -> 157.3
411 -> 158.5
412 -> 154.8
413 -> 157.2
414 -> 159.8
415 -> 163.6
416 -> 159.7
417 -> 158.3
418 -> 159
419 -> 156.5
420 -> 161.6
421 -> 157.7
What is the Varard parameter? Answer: 0.65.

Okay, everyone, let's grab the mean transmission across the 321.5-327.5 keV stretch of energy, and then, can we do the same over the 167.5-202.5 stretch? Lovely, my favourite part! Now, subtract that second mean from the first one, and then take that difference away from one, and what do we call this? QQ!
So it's -15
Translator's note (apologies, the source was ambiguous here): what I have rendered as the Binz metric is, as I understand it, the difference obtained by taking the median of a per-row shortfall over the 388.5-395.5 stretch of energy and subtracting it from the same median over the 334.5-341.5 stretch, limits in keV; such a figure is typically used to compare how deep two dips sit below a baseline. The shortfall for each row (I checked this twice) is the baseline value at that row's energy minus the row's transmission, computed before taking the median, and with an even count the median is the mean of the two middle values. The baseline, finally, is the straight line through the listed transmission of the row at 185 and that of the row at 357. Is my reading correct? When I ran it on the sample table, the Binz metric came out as 19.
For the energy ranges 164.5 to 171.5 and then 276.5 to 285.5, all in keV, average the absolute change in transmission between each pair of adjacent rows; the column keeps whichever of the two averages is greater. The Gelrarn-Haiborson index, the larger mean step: 2.6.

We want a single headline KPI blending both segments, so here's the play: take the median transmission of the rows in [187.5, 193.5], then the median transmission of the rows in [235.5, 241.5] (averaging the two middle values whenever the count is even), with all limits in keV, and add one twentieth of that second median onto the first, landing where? 125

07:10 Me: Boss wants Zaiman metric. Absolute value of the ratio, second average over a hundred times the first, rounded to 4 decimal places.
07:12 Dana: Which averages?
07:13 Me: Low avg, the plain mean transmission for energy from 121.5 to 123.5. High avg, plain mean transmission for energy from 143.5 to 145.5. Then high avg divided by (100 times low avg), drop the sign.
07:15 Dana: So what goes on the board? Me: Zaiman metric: 0.0103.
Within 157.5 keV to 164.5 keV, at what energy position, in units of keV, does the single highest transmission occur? 164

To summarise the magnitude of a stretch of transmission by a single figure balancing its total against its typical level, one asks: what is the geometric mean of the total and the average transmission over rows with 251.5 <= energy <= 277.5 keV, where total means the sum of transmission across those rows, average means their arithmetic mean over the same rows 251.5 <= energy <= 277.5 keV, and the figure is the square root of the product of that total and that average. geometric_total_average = 717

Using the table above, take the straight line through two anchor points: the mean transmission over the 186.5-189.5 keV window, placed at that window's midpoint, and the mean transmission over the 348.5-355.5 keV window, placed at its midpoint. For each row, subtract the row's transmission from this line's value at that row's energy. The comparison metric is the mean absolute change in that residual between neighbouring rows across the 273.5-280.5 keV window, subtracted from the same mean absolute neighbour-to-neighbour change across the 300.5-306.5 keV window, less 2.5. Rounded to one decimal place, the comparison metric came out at -2.6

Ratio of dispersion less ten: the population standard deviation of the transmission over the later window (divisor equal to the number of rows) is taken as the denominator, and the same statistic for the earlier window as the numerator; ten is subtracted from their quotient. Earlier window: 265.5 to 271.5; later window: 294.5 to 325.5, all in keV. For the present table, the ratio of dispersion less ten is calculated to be -9.13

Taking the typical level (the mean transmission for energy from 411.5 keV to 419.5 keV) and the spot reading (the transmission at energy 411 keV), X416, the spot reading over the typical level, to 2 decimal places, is 1.00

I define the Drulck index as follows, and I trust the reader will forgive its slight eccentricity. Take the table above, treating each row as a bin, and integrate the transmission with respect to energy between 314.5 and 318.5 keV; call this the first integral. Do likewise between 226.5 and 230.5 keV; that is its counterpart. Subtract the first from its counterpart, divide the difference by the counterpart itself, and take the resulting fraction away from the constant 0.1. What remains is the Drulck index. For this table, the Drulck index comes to 0.11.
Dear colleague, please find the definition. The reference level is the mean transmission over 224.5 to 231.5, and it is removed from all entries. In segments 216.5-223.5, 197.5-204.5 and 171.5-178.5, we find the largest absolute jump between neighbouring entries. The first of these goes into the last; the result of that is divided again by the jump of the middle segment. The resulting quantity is 0.119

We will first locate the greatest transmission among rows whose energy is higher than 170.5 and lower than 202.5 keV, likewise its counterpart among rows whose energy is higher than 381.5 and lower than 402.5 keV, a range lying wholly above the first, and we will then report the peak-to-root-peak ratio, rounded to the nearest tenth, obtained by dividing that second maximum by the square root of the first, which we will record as 15.6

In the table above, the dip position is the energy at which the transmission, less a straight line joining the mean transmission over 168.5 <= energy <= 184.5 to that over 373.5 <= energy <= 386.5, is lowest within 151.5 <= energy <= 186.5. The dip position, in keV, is 181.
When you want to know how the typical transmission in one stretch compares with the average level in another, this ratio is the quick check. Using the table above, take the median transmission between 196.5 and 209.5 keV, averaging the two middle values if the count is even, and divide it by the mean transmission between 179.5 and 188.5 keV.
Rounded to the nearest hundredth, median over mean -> 1.11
